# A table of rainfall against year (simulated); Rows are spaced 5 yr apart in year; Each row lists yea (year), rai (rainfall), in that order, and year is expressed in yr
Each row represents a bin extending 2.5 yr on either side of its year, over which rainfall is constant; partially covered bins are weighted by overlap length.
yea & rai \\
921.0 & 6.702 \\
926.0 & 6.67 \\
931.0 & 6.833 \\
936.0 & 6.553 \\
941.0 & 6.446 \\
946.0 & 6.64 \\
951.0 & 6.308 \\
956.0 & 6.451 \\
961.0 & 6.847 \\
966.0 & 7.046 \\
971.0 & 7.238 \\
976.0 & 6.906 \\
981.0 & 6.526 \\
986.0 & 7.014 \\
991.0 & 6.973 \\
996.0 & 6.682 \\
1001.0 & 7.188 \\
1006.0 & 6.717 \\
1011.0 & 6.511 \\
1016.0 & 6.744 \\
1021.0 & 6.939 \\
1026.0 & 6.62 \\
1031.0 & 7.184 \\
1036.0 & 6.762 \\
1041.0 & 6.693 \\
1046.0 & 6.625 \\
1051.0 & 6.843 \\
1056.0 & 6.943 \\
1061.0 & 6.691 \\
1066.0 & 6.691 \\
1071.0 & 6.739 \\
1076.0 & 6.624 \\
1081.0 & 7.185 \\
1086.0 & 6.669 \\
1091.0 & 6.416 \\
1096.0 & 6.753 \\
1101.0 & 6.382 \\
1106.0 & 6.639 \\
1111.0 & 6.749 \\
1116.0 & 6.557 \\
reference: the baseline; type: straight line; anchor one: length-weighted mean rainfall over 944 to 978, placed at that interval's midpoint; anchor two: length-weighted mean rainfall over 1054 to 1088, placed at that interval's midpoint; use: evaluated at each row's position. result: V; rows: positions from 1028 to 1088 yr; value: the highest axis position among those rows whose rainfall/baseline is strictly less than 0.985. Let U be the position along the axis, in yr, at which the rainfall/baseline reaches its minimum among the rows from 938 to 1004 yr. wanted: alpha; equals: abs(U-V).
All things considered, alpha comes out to 135 yr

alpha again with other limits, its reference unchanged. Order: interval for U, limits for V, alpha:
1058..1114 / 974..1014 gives 90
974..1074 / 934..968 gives 55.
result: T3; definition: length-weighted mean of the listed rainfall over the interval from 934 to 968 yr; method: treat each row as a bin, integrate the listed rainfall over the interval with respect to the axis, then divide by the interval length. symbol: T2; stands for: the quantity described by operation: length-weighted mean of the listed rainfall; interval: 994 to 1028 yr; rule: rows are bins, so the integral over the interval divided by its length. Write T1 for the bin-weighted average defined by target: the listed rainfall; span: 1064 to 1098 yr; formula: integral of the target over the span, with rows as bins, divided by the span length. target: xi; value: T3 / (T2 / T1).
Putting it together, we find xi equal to 6.56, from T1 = 6.73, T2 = 6.78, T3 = 6.61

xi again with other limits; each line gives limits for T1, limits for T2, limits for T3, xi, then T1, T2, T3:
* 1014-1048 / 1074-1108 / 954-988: 7.00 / 6.80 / 6.67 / 6.86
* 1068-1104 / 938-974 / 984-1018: 6.80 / 6.68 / 6.71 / 6.83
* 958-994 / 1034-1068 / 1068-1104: 6.85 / 6.93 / 6.75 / 6.68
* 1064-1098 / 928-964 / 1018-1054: 6.95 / 6.73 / 6.59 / 6.81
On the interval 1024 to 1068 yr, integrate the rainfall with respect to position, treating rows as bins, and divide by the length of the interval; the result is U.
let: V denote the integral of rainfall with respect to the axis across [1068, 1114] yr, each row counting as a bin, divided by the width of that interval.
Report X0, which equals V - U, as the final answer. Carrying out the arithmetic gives -0.10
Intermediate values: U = 6.79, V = 6.68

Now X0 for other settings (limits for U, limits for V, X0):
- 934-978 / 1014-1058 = 0.10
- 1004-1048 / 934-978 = -0.04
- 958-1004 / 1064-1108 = -0.25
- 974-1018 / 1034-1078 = -0.07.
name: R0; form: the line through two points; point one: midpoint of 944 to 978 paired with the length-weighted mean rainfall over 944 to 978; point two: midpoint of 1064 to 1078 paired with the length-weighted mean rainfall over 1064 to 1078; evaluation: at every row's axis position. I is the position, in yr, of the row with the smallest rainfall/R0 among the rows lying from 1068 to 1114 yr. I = 1101.0 yr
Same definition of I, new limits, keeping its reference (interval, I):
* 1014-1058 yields 1026.0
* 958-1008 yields 981.0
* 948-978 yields 951.0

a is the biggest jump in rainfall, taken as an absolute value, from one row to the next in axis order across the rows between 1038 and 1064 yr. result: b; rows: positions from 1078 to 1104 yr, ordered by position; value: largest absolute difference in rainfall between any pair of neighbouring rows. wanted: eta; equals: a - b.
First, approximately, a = 0.25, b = 0.52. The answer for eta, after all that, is -0.26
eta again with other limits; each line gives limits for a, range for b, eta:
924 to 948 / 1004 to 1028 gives -0.04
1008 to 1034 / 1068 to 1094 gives 0.00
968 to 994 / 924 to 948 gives 0.21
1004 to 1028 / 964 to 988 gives -0.17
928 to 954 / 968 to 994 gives -0.16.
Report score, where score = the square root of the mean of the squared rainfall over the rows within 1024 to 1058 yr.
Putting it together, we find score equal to 6.81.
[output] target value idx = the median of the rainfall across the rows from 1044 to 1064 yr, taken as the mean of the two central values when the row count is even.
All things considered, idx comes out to 6.77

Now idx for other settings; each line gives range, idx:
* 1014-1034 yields 6.84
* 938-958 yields 6.45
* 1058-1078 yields 6.69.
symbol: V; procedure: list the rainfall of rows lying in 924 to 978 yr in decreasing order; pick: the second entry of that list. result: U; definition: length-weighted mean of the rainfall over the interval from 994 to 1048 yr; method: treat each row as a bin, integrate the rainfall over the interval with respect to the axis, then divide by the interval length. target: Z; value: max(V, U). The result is 7.05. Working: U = 6.79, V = 7.046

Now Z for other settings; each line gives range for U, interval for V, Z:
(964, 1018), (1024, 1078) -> 6.94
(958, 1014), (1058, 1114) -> 6.87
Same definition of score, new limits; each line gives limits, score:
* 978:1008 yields 6.85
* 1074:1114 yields 6.68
